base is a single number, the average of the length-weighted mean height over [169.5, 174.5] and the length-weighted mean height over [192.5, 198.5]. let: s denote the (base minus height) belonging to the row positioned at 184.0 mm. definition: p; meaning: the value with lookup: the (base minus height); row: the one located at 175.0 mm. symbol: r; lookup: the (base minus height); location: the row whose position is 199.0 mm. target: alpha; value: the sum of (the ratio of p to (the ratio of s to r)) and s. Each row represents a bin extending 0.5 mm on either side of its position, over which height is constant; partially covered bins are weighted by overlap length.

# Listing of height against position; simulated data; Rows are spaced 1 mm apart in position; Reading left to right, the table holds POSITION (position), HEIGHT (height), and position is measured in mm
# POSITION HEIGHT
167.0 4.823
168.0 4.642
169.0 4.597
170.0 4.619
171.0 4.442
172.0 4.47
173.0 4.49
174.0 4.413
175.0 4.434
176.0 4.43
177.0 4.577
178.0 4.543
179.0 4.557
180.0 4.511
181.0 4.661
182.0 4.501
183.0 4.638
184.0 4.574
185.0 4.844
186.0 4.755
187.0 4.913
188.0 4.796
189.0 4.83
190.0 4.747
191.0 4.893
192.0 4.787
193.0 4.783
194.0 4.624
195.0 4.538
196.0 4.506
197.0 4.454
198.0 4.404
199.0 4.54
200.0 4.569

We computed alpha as -0.02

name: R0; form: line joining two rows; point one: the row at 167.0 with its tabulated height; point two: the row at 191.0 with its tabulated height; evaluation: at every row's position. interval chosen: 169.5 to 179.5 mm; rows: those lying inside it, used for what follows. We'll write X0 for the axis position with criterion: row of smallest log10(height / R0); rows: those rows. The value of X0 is 174.0 mm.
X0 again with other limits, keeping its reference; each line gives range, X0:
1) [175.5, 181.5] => 176.0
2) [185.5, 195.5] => 195.0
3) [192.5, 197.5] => 197.0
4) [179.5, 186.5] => 182.0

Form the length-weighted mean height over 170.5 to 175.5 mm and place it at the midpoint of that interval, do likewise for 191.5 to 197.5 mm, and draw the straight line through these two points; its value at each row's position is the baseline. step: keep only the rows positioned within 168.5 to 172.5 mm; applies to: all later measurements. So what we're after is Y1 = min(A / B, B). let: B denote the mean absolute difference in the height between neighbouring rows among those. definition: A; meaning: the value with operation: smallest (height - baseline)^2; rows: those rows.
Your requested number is 0.001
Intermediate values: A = 0.0001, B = 0.076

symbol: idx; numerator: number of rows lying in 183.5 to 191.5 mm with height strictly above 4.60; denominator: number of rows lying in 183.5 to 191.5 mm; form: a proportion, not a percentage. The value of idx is 0.9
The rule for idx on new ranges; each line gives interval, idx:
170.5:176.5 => 0.0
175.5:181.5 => 0.2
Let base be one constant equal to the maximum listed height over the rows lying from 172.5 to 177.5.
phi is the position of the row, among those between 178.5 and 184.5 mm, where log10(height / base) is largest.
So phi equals 181.0 mm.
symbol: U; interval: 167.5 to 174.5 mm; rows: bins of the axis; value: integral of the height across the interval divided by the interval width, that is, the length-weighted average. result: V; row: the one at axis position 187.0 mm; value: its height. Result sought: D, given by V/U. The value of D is 1.09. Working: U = 4.52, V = 4.913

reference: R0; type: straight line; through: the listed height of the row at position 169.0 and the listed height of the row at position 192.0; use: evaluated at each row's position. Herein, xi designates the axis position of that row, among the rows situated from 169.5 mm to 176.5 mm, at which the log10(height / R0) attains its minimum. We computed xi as 174.0 mm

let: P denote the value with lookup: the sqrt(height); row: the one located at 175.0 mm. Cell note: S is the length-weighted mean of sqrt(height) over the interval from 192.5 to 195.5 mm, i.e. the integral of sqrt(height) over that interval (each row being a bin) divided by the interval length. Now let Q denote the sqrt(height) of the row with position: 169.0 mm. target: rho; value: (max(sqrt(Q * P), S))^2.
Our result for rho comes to 4.65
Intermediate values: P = 2.11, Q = 2.14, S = 2.16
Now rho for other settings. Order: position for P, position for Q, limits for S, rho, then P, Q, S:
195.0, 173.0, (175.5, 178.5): 4.52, 2.13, 2.12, 2.13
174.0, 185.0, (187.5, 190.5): 4.79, 2.10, 2.20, 2.19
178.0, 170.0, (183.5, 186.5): 4.72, 2.13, 2.15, 2.17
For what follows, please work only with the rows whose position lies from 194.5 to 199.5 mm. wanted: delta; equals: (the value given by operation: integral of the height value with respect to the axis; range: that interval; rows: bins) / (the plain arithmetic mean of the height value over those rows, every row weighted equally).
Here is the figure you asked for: 5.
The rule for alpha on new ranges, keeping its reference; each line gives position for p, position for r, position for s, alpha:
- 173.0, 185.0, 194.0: -0.01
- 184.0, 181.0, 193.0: -0.29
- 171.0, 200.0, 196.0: -0.28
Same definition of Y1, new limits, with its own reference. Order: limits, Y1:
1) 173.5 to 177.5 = 0.017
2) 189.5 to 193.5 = 0.085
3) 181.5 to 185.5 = 0.002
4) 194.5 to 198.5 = 0.045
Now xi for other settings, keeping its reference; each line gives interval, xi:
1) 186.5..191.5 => 190.0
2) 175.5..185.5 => 176.0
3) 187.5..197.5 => 197.0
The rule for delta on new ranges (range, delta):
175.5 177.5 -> 2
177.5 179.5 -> 2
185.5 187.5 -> 2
